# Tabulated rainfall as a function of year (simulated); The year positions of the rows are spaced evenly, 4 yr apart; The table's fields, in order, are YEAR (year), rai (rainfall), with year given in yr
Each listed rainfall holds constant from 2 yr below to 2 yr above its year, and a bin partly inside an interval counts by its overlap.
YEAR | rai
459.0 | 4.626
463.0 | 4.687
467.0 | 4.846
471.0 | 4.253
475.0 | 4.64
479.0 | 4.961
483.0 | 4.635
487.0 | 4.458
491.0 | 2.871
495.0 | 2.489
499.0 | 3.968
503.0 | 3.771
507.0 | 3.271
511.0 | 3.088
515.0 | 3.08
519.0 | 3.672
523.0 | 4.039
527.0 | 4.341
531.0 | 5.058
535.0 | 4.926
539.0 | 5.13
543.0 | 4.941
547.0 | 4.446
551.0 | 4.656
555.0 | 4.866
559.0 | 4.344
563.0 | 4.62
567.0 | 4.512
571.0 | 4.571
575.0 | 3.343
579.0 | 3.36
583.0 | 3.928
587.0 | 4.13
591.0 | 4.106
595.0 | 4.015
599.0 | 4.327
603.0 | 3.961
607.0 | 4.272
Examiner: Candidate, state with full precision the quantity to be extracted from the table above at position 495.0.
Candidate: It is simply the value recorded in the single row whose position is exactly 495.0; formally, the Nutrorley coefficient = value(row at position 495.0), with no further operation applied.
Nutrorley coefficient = 2.489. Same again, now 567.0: 4.512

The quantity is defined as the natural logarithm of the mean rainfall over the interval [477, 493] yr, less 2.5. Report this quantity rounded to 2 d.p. -1.06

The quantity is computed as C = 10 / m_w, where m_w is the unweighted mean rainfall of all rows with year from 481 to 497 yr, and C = 2.77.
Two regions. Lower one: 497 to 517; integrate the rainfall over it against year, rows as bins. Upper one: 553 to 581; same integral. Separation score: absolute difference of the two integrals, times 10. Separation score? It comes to 498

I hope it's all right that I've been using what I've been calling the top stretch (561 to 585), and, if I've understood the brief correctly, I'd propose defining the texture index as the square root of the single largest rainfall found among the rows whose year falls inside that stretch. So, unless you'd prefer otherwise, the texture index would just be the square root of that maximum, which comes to 2.15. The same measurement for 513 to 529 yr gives 2.08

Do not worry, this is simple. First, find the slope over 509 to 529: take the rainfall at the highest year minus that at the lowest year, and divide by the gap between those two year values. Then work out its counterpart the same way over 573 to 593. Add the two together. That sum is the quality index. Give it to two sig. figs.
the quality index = 0.13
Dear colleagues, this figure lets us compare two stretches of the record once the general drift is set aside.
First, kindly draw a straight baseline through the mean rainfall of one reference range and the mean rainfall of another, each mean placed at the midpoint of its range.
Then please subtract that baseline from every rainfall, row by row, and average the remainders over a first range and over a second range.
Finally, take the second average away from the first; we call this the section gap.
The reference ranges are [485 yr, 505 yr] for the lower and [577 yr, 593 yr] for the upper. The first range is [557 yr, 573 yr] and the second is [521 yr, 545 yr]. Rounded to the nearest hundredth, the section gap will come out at -0.36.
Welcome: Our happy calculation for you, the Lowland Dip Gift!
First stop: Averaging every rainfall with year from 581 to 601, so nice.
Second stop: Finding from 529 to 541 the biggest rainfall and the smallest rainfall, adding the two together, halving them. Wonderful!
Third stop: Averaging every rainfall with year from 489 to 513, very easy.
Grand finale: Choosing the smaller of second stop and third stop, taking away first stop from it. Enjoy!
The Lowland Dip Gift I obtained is -0.86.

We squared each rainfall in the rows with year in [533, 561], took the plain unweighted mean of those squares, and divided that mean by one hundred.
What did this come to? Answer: 0.227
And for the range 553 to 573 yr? 0.210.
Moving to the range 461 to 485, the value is 0.219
